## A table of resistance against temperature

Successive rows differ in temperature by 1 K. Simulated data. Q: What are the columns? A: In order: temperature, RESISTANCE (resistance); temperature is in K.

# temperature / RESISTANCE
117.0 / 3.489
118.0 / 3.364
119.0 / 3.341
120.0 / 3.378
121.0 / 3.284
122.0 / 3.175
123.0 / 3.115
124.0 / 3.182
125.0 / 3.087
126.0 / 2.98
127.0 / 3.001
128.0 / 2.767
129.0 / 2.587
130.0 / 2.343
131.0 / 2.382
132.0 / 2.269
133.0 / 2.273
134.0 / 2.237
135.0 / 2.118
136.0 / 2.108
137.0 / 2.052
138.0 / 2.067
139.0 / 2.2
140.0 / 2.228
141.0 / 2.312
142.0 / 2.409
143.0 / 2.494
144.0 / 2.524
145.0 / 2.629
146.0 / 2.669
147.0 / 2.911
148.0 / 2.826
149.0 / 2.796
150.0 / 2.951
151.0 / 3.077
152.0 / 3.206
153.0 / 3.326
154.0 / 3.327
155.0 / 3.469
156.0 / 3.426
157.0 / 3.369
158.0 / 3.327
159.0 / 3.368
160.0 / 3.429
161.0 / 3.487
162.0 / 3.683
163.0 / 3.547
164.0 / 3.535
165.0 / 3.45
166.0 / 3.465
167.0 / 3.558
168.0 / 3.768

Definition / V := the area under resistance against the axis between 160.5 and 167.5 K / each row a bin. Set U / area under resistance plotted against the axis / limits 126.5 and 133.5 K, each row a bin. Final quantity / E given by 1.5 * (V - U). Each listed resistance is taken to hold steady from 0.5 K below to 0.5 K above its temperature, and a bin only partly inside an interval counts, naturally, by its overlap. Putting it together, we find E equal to 11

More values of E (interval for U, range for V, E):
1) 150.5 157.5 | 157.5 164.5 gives 2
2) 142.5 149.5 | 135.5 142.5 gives -5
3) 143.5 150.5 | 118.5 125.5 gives 5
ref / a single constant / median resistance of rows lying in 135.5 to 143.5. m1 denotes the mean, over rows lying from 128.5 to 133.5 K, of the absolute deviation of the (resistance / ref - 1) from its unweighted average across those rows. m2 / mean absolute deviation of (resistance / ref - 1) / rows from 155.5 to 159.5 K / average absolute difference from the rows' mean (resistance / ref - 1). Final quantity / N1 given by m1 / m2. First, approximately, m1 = 0.041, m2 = 0.012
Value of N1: 3.4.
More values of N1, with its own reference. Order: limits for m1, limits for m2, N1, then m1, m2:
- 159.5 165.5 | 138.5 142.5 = 0.9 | 0.030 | 0.033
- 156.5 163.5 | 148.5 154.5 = 0.6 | 0.044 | 0.078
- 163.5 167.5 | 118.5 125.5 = 0.5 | 0.020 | 0.043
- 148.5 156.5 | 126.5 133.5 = 0.8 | 0.087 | 0.104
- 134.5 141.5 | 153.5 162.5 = 1.0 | 0.035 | 0.035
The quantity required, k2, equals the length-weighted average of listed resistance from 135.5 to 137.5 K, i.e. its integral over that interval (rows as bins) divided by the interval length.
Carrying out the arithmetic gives 2.08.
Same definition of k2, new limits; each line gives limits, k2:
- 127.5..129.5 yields 2.68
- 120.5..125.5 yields 3.17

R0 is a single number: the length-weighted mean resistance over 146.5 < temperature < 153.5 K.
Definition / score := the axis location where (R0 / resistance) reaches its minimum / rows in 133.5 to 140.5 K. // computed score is 134.0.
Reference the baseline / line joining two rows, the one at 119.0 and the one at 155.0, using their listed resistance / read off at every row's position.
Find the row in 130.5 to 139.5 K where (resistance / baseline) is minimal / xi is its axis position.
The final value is 137.0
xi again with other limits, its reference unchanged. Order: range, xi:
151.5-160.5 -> 152.0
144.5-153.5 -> 145.0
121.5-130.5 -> 130.0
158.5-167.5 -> 159.0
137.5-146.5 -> 138.0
